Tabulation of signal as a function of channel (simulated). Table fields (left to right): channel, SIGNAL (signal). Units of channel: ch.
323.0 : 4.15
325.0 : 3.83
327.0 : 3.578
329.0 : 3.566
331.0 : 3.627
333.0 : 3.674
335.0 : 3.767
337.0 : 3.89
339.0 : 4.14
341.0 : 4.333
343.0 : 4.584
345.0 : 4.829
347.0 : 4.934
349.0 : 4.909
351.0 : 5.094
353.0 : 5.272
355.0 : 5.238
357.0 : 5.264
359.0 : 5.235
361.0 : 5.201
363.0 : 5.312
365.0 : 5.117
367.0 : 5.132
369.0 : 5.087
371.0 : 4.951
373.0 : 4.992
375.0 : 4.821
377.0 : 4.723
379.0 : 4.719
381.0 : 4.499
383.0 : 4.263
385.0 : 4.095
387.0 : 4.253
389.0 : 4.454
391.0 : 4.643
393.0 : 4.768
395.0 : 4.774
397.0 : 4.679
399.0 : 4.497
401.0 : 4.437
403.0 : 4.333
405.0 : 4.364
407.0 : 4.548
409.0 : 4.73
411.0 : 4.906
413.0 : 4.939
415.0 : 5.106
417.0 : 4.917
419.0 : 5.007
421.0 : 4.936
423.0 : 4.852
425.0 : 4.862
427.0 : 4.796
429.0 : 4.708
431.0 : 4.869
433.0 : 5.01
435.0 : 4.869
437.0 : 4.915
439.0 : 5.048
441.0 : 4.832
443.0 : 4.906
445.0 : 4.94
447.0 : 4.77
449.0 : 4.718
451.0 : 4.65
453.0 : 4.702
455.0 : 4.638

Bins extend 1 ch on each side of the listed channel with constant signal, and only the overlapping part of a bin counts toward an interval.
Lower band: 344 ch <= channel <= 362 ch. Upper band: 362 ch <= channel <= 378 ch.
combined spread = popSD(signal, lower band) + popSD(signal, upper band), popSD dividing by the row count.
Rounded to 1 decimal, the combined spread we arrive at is 0.3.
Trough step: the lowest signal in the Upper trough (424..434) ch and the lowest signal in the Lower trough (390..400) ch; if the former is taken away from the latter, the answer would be -0.21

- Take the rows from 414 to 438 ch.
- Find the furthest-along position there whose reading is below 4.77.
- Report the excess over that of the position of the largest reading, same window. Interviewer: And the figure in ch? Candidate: -14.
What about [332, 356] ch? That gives 10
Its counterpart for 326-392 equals -28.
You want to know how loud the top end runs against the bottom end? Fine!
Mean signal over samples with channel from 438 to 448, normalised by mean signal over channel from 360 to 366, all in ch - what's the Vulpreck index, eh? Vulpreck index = 0.94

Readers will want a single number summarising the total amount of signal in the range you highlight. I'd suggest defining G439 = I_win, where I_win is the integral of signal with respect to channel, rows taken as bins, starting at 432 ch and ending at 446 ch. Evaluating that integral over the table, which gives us 69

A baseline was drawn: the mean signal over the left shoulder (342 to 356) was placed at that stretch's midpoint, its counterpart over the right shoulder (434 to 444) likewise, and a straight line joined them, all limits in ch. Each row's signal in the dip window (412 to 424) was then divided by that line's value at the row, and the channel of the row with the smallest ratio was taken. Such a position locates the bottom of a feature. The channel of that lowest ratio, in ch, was 423.0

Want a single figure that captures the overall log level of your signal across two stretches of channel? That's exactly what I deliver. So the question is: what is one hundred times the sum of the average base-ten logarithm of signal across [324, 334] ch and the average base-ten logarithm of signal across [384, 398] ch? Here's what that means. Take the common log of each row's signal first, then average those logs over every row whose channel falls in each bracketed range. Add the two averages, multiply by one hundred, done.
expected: 122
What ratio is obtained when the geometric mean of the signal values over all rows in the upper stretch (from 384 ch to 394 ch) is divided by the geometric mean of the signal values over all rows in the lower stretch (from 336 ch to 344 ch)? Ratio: 1.05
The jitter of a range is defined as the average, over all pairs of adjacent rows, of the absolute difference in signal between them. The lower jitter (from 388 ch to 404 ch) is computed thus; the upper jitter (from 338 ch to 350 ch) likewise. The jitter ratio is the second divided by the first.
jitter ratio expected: 1.5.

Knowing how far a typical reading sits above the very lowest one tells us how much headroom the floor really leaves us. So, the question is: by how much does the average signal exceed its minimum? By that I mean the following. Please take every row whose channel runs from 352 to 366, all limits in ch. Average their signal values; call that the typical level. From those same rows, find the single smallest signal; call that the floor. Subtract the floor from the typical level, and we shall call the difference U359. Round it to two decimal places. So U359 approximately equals 0.12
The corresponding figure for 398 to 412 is 0.21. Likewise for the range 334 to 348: 0.59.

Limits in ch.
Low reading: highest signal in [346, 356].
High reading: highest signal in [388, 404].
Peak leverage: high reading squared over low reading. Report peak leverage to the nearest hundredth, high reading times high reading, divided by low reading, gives 4.32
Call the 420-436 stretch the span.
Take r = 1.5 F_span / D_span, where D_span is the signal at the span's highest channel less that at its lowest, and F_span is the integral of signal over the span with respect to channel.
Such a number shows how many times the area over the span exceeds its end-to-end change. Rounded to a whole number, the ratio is -1742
